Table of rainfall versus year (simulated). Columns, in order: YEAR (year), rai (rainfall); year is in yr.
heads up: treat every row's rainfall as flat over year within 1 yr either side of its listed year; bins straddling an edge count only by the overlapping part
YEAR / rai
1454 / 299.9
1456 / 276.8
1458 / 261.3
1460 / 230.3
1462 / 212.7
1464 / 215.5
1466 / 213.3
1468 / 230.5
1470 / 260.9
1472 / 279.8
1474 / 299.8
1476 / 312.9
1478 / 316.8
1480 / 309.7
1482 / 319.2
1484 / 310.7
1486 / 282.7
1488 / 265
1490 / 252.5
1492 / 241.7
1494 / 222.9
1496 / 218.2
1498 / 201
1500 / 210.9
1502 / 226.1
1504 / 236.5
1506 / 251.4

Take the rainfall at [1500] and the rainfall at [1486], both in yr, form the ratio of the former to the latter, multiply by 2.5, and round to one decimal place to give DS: 1.9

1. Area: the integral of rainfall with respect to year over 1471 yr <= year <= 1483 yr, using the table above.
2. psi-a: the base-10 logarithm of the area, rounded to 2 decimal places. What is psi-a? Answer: 3.57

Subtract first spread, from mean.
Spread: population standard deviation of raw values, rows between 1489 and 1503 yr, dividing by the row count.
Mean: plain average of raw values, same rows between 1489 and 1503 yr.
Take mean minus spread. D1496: 208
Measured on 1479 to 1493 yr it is 254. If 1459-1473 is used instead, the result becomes 211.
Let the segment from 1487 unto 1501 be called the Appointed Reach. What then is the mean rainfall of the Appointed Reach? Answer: 230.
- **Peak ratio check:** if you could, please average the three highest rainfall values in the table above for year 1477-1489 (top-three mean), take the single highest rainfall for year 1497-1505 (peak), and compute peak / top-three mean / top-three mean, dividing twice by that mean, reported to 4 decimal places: 0.0024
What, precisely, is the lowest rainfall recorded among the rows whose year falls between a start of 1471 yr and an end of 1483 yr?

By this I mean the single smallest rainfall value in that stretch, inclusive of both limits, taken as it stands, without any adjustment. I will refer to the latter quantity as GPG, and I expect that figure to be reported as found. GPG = 279.8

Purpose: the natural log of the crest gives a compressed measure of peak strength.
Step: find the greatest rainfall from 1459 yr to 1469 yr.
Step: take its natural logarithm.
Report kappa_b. 5.44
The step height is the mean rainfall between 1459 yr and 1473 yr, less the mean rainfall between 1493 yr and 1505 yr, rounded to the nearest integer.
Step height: 15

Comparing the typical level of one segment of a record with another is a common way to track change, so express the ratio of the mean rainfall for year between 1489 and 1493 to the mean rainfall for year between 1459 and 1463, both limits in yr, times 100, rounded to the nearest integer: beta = 112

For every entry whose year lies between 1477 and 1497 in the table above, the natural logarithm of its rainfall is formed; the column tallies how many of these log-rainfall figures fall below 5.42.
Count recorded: 2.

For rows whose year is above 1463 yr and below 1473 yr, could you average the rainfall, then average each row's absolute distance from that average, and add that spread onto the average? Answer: 264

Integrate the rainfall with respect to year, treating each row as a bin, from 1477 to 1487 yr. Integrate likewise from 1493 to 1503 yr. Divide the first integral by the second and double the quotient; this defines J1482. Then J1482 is 2.85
